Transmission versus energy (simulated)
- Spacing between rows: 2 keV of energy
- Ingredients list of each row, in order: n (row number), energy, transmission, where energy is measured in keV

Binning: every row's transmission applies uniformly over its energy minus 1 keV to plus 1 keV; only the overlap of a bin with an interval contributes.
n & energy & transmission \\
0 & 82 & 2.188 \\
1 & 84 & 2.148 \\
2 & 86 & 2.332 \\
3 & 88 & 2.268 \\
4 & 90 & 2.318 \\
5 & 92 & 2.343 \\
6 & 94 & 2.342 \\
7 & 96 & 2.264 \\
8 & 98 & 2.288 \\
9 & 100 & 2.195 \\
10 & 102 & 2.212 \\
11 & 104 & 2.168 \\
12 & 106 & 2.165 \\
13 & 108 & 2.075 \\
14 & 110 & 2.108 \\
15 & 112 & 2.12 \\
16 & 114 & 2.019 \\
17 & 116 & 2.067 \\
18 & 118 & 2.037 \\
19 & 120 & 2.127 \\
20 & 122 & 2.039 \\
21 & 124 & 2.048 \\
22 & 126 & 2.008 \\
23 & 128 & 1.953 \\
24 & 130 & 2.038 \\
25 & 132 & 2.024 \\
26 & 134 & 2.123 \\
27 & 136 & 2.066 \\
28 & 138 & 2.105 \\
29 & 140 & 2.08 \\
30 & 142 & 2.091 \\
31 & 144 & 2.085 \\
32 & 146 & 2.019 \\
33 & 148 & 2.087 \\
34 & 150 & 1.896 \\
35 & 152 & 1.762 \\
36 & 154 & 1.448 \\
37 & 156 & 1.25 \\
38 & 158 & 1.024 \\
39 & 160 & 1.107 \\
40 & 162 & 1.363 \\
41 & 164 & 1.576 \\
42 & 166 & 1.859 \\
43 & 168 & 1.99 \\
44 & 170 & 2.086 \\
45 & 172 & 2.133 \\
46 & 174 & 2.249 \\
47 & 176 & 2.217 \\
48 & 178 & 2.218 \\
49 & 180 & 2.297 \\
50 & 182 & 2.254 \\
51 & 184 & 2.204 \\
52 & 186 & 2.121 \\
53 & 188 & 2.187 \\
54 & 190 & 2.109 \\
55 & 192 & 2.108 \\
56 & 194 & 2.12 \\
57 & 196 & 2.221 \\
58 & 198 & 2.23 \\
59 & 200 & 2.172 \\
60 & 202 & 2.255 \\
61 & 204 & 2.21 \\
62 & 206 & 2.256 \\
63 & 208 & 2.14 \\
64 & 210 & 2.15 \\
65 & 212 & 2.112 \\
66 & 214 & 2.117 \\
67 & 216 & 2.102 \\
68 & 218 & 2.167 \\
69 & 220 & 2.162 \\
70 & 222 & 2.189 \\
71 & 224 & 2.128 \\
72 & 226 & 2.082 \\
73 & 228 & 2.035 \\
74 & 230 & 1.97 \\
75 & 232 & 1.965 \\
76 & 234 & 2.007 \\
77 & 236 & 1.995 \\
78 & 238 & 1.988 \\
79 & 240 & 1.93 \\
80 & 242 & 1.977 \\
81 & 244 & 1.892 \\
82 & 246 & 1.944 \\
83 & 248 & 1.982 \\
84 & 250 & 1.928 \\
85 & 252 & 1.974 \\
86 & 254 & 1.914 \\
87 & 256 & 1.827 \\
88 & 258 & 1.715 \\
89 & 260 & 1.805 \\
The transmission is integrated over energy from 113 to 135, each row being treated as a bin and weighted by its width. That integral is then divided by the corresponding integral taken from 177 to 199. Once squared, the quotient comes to 0.87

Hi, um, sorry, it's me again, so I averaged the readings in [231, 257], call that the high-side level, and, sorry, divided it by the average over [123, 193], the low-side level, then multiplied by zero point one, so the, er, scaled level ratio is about 0.100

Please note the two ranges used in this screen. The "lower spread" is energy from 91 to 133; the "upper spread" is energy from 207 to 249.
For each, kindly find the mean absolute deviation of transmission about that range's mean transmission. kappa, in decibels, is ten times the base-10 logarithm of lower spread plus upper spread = -7.6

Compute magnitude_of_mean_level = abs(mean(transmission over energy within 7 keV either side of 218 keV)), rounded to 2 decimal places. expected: 2.14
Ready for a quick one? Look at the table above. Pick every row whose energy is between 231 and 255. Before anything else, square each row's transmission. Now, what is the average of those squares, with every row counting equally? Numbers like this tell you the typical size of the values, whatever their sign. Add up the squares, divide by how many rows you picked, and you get 3.8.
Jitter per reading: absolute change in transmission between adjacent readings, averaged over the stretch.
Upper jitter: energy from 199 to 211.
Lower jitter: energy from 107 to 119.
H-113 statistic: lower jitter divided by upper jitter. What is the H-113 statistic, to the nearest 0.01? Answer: 0.75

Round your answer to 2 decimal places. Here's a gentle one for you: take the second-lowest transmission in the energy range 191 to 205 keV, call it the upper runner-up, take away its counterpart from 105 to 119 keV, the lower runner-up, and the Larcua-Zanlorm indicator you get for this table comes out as 0.08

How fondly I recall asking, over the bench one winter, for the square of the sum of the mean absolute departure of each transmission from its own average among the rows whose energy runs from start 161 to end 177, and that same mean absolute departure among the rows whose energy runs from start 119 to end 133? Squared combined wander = 0.081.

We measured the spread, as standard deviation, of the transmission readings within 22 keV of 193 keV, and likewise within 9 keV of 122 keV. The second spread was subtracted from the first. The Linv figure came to 0.01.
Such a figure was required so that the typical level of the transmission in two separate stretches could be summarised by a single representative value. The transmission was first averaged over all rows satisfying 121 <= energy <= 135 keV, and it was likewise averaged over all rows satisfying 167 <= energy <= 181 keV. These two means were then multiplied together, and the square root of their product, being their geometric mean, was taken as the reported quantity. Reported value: 2.10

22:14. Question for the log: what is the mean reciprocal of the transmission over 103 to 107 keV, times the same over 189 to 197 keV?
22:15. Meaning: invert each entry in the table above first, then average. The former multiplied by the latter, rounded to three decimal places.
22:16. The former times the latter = 0.216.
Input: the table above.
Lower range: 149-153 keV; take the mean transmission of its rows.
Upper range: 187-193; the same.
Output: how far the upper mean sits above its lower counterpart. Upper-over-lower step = 0.3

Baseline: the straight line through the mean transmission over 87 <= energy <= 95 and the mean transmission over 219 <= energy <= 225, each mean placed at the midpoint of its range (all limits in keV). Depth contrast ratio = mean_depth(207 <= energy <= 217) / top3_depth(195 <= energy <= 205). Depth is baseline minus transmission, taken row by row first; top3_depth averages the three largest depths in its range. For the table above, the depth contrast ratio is -3.2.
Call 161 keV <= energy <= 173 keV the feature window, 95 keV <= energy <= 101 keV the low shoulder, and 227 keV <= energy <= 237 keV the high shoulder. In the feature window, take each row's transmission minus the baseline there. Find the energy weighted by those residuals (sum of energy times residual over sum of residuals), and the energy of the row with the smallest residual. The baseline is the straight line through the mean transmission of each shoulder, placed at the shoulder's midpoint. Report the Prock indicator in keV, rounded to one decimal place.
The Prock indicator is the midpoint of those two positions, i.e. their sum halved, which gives 162.8 keV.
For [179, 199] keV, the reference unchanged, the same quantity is 189.2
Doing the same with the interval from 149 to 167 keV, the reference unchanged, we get 158.1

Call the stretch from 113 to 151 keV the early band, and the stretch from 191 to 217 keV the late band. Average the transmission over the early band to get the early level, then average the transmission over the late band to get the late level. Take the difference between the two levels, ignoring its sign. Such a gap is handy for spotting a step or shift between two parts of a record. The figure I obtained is 0.12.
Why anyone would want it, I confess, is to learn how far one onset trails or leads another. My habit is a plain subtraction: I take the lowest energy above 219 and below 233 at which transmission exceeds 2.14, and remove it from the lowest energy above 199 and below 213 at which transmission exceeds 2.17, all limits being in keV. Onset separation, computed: -20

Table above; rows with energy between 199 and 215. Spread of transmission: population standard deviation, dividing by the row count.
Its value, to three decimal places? 0.054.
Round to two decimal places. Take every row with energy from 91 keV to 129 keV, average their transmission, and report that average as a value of 2.14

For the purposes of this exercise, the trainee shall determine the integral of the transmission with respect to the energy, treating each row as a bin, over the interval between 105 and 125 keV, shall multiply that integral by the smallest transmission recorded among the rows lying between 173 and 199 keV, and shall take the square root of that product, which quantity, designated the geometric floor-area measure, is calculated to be 9.4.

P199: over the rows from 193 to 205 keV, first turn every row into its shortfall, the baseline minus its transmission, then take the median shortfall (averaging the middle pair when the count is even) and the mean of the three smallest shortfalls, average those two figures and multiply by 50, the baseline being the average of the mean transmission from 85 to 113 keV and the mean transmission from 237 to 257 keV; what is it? -7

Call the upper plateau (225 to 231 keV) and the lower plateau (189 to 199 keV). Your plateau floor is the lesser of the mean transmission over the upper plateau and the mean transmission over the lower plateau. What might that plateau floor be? 2.03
